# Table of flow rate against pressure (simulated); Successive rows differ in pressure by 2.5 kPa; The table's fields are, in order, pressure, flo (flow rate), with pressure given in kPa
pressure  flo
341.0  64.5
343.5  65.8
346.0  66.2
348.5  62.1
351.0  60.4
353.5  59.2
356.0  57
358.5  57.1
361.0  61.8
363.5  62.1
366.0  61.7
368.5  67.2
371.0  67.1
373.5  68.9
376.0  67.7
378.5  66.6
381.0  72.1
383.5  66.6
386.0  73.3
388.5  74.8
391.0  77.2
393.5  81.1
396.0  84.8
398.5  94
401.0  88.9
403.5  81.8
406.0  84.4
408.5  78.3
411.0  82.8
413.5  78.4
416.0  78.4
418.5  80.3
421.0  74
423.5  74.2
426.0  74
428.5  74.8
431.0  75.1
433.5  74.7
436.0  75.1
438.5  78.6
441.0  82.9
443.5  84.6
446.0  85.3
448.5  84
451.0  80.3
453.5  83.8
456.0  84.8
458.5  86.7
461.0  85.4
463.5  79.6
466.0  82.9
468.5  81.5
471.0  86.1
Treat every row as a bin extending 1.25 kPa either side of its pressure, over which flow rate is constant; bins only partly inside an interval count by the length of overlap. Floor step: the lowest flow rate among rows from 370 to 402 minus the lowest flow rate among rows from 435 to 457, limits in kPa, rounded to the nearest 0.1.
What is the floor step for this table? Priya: -8.5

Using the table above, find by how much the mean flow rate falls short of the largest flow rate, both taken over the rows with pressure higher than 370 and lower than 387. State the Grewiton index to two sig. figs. 4.4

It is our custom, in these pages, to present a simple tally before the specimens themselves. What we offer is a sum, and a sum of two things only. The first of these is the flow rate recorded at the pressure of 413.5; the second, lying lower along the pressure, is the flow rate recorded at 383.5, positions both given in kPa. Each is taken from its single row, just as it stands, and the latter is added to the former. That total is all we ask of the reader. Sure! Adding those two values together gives 145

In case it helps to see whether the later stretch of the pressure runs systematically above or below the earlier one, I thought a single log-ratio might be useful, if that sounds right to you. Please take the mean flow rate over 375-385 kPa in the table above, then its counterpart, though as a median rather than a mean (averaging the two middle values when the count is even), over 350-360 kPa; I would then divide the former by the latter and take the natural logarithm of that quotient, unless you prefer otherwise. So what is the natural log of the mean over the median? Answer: 0.16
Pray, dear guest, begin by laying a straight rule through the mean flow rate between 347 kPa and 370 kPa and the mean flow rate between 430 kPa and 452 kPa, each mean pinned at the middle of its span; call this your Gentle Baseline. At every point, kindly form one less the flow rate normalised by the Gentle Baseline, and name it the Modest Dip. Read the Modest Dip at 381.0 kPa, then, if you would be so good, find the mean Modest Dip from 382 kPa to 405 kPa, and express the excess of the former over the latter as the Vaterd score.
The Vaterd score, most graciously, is 0.071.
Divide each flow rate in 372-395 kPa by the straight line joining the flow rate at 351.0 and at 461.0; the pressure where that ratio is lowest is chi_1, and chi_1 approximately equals 383.5 kPa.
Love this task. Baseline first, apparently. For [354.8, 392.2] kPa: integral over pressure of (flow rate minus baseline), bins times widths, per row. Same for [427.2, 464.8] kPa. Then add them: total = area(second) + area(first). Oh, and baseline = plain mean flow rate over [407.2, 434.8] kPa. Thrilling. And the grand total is -219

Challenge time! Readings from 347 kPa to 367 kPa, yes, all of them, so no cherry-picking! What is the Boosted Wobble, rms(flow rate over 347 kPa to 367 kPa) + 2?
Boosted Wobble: 62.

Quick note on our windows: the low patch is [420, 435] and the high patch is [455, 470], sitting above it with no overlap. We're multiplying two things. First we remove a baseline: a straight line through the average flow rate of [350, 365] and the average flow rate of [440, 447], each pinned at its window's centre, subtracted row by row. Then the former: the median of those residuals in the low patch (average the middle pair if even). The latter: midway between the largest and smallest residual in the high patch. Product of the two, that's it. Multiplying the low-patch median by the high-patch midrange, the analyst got 32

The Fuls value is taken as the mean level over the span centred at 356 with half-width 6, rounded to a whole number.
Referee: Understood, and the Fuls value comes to 59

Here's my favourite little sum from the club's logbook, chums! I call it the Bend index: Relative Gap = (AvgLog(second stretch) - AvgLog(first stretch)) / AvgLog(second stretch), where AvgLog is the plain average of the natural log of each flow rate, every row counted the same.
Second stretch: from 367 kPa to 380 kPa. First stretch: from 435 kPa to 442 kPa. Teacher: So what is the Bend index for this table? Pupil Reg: -0.037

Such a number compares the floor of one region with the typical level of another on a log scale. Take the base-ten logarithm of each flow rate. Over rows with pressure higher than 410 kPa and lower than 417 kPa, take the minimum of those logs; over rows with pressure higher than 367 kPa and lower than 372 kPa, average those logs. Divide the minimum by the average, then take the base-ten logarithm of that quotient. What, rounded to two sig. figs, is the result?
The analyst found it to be 0.016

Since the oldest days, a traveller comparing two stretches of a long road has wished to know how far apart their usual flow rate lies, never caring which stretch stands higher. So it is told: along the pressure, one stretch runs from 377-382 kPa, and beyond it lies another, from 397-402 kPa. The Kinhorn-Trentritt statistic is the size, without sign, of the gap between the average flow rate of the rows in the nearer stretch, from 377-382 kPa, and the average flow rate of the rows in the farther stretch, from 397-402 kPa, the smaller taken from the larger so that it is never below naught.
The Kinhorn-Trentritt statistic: 22.1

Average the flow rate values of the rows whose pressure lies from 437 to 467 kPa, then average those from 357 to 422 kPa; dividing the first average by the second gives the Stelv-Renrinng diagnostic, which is 1.121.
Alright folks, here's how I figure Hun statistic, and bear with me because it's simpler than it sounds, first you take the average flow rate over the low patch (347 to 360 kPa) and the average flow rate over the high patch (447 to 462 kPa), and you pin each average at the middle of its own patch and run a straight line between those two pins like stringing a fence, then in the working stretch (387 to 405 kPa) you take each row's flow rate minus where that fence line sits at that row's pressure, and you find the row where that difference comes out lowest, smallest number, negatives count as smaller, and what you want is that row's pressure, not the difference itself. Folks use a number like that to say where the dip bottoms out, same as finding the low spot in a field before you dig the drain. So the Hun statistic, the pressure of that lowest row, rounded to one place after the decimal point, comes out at 388.5 kPa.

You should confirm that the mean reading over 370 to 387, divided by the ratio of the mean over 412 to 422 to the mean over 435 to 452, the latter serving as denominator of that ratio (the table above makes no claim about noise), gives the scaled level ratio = 72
